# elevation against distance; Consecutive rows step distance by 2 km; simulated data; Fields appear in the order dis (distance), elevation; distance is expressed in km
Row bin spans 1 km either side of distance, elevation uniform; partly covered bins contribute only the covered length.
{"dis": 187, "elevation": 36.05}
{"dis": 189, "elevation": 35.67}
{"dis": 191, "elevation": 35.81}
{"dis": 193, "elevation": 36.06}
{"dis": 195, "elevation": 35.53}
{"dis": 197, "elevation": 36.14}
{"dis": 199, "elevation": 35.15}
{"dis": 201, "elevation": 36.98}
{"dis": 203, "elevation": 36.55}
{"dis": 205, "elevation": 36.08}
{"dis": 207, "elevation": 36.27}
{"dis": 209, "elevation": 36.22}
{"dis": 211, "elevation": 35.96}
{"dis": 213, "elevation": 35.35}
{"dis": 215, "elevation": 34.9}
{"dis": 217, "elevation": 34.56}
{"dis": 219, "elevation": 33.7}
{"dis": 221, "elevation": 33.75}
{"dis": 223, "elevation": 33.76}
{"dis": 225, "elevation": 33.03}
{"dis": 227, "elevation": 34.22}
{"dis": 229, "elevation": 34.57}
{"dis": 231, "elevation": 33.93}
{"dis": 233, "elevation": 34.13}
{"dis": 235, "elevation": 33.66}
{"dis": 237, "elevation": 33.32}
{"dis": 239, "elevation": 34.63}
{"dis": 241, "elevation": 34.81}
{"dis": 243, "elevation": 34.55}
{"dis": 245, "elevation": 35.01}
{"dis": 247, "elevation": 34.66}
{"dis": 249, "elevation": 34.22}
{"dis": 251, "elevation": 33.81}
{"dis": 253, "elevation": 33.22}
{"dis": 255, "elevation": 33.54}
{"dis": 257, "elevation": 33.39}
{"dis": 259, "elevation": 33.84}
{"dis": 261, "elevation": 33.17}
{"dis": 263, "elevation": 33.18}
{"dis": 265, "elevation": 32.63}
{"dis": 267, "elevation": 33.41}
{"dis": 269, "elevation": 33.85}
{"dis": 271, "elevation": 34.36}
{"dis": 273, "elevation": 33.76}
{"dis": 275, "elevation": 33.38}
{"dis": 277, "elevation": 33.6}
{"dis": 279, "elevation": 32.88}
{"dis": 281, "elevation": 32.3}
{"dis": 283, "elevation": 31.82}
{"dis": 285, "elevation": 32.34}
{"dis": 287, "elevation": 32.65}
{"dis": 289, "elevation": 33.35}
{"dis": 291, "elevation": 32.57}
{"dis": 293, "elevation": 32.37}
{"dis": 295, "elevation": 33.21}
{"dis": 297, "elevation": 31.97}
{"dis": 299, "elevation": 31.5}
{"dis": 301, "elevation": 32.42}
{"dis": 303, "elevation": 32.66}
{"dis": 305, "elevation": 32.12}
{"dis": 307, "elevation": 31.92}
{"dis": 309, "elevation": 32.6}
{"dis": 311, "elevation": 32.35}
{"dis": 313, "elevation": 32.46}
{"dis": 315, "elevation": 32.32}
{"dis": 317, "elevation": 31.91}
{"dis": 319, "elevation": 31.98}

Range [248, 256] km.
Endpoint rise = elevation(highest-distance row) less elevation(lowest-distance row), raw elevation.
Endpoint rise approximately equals -0.7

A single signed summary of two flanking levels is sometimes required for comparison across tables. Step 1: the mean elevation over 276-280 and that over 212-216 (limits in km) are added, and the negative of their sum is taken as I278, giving -68.4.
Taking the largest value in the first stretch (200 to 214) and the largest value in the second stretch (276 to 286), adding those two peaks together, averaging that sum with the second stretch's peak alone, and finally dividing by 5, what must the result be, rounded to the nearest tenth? 10.4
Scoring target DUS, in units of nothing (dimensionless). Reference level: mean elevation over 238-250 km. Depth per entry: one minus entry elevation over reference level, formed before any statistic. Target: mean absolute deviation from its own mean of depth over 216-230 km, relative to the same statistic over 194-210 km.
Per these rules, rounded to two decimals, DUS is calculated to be 1.10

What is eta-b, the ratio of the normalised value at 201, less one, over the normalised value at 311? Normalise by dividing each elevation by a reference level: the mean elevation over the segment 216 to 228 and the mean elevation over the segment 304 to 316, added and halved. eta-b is 0.12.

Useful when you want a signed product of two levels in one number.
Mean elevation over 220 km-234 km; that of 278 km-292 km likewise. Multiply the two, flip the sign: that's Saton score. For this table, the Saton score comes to -1104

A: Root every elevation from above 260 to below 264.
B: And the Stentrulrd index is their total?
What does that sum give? 11.5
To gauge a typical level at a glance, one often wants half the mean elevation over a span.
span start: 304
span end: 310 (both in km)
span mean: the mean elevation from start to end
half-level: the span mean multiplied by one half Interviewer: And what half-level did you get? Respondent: 16.1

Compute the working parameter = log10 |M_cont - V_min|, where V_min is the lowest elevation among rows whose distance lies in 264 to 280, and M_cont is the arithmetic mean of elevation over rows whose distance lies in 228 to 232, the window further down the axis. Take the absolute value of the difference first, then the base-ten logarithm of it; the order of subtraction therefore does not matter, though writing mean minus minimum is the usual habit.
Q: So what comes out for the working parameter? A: 0.21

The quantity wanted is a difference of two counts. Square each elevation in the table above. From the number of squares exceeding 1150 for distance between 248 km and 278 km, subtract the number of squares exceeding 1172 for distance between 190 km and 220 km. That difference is -12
